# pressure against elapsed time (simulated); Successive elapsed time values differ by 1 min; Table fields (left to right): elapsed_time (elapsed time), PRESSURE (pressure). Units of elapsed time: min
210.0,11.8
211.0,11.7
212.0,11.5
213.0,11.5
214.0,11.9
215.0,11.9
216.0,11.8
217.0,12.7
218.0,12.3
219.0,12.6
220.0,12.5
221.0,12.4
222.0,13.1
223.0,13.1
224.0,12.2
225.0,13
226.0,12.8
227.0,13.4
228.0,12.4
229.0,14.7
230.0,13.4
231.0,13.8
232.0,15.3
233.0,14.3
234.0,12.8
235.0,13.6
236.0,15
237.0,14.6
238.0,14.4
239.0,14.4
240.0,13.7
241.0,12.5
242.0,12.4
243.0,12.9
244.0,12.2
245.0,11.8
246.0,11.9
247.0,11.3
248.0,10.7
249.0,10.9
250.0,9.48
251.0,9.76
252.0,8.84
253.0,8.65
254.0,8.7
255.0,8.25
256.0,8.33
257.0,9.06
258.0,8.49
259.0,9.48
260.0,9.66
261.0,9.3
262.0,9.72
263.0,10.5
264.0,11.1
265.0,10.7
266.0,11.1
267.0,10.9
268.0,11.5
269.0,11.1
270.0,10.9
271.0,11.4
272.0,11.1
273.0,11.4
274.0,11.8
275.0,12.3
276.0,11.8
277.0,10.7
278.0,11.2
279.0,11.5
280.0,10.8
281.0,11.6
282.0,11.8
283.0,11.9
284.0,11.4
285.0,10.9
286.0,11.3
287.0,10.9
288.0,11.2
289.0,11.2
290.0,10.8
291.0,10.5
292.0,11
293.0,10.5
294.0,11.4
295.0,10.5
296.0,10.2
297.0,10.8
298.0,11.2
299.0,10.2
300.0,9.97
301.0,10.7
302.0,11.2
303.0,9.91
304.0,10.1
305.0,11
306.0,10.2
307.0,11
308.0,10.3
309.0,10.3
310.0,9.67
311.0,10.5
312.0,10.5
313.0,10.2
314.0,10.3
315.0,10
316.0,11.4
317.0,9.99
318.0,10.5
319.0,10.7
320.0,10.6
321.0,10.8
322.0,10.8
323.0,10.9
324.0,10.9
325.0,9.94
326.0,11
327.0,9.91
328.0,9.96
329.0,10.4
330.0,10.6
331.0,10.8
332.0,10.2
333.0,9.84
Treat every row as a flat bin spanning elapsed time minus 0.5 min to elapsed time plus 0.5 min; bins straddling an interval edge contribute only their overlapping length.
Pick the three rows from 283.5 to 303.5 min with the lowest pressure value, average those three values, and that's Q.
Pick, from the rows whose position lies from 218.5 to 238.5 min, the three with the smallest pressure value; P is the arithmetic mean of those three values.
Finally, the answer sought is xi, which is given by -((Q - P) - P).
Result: 14.6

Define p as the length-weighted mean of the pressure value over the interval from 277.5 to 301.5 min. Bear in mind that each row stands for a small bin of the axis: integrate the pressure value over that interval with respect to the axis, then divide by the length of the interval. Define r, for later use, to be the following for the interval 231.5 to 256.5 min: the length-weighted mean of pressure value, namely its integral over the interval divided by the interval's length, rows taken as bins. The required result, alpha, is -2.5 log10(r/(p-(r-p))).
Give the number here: -0.2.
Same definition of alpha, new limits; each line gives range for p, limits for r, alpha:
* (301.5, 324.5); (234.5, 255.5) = -0.2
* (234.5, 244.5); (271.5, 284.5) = 0.3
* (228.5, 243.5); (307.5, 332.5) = 0.5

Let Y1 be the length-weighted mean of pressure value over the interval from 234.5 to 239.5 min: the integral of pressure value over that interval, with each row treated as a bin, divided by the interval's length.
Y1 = 14.4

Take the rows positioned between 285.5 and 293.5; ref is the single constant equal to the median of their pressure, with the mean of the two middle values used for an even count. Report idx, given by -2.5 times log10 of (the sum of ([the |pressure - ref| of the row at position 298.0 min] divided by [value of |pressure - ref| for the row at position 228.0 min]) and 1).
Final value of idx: -0.2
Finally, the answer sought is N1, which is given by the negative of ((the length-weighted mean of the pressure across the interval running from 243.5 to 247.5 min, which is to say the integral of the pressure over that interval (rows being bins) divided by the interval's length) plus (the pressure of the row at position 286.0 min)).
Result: -23.1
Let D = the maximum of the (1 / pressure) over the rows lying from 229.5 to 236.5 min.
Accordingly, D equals 0.078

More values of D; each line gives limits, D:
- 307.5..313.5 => 0.103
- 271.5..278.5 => 0.093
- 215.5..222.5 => 0.085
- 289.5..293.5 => 0.095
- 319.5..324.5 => 0.094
